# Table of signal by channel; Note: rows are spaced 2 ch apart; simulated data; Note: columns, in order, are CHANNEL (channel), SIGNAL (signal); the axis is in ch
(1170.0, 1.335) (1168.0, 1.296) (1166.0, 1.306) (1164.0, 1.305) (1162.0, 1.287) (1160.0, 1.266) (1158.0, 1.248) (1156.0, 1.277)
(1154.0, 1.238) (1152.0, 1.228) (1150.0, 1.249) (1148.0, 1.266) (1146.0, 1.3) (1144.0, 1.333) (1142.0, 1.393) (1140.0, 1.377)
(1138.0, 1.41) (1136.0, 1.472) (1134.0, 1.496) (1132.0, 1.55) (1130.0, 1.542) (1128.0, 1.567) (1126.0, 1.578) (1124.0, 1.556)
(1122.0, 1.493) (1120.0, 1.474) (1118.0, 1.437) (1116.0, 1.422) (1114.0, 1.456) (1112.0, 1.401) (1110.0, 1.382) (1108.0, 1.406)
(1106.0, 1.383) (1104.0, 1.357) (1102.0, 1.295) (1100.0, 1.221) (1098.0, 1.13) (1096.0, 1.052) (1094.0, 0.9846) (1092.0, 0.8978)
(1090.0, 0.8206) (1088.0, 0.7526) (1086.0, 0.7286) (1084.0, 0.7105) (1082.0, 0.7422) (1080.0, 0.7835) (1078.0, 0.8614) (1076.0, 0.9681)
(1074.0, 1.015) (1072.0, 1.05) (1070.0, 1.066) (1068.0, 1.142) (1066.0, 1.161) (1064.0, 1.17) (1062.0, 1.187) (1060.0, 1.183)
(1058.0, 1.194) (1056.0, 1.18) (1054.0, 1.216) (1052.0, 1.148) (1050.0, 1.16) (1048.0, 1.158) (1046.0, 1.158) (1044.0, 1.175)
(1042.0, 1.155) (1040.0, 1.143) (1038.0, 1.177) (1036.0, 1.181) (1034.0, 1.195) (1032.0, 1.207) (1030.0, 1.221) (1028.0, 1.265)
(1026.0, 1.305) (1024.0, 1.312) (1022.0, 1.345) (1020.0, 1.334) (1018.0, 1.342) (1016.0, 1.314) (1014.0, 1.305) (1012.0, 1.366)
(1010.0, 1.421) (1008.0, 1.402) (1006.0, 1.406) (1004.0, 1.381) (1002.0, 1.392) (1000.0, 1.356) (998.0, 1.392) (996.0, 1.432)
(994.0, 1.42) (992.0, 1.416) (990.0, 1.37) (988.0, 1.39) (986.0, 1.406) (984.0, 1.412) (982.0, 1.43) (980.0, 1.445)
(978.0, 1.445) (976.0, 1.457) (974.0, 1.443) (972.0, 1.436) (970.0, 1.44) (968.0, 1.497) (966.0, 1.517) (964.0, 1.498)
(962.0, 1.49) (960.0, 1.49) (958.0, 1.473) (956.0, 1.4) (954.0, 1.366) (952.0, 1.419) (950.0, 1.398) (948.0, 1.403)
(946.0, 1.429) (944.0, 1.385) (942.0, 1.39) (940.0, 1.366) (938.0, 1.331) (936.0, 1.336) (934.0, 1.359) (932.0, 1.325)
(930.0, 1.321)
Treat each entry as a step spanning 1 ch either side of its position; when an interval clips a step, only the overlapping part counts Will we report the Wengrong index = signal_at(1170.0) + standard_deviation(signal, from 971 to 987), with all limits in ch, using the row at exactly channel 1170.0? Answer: 1.35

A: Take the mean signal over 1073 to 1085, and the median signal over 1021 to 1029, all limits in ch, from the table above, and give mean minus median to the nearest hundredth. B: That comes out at -0.46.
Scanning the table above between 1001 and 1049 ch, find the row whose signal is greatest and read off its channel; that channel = 1010.0 ch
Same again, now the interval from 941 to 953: 946.0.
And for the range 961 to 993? 966.0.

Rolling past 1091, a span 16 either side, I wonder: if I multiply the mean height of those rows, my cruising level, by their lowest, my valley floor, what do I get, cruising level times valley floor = 0.70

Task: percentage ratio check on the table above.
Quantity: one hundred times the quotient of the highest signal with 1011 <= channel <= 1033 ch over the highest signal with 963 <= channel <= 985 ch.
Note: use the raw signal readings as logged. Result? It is 90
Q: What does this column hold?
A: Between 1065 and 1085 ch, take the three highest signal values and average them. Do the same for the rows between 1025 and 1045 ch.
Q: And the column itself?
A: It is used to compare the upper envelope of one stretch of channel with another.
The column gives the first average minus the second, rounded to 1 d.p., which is -0.1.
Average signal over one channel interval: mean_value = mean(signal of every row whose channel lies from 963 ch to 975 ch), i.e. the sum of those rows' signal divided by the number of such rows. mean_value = 1.47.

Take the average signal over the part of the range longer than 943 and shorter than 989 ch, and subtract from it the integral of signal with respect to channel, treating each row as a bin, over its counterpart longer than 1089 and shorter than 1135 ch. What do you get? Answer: -60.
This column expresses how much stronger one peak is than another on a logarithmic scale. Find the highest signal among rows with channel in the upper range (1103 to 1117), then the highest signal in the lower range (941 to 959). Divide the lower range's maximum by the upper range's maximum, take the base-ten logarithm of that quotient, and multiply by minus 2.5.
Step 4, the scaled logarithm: -0.01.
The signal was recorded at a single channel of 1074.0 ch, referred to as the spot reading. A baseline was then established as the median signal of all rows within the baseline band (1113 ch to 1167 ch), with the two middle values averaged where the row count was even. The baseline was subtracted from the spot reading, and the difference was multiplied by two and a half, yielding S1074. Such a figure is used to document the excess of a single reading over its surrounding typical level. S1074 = -0.9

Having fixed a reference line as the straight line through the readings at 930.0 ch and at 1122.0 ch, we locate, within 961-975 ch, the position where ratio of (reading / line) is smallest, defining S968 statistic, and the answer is 972.0 ch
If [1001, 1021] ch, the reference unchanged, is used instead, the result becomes 1014.0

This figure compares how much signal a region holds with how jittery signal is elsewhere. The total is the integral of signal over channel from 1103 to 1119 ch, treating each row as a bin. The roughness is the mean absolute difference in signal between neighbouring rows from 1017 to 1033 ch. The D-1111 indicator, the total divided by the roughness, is 1003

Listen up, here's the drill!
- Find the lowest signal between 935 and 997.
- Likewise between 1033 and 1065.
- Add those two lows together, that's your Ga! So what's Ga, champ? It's 2.5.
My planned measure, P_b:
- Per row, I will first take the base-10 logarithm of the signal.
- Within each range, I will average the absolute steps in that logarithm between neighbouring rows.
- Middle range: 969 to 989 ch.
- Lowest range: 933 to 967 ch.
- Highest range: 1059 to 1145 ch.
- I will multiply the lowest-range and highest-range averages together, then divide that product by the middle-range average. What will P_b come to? 0.040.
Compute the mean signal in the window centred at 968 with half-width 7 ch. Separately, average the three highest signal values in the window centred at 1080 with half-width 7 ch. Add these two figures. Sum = 2.42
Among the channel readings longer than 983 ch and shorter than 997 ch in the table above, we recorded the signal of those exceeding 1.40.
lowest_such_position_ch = 984.0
